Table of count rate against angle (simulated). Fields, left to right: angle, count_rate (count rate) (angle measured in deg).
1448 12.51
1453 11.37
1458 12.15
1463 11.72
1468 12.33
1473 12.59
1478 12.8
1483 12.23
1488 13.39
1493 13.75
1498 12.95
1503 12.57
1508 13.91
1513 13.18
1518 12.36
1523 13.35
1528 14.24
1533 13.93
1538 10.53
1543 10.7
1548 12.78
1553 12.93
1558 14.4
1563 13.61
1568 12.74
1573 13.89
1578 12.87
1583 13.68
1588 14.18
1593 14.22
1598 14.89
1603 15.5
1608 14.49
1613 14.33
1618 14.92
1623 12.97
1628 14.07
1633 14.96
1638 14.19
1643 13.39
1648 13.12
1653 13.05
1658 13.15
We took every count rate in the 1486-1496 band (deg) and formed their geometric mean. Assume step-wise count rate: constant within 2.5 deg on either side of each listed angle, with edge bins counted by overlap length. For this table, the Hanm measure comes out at 13.6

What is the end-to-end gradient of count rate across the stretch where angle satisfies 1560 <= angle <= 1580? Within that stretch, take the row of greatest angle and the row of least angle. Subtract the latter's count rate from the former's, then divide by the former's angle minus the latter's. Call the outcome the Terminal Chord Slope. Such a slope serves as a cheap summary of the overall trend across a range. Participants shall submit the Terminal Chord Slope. -0.05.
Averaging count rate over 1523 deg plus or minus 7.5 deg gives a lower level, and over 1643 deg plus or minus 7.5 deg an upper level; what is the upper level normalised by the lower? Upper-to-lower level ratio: 1.02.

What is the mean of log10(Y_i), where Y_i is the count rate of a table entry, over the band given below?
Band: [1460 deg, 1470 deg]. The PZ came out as 1.080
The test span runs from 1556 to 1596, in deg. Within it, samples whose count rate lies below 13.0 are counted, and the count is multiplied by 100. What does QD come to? 200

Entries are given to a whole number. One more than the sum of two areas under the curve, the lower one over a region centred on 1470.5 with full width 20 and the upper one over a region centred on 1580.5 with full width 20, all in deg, 521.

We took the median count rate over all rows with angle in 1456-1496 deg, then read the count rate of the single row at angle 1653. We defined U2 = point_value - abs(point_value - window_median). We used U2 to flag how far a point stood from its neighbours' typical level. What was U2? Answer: 12.5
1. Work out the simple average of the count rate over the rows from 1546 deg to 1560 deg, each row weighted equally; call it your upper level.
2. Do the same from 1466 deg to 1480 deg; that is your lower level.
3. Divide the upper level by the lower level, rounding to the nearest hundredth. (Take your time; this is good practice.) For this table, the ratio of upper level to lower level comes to 1.06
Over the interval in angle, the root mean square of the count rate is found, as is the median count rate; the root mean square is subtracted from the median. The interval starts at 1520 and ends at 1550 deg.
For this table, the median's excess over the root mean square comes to 0.39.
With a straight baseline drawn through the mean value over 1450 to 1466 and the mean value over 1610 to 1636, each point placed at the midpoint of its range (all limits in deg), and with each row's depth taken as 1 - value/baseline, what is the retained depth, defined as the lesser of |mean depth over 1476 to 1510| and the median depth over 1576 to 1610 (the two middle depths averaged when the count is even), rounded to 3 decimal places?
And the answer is -0.033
